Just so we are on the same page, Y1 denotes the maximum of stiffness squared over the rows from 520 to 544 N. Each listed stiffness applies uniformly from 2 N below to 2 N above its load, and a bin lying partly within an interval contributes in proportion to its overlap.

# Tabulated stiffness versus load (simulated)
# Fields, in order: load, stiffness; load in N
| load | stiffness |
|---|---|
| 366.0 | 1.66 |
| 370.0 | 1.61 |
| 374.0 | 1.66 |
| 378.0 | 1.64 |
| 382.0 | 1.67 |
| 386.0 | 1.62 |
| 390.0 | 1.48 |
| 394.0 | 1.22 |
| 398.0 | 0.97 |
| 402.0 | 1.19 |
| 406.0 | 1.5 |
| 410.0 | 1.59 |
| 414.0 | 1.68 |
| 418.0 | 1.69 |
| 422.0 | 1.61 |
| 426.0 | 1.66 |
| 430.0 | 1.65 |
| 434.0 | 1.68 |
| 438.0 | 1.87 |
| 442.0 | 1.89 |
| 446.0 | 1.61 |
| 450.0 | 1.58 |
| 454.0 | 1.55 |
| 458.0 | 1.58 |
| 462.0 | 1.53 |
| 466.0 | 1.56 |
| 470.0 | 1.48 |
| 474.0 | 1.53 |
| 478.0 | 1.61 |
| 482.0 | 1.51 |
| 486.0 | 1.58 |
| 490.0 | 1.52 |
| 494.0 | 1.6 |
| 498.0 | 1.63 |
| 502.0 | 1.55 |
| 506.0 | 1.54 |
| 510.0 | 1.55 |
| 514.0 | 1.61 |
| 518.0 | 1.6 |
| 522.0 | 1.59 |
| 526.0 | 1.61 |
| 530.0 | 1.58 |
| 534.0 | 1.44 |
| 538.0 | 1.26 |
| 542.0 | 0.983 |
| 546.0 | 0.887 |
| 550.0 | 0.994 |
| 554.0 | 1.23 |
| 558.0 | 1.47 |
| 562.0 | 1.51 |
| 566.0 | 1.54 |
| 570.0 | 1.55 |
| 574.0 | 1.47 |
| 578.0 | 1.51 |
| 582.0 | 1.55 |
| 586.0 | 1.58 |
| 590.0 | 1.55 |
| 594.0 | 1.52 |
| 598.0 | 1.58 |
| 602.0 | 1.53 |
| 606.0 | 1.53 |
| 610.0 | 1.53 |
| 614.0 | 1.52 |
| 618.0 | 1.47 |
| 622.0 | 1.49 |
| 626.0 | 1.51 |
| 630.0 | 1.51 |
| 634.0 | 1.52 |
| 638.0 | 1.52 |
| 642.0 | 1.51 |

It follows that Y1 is 2.59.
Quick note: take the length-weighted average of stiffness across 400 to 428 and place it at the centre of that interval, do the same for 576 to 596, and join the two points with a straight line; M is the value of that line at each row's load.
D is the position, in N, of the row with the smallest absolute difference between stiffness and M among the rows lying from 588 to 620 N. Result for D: 590.0 N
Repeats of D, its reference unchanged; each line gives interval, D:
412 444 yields 422.0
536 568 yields 566.0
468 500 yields 474.0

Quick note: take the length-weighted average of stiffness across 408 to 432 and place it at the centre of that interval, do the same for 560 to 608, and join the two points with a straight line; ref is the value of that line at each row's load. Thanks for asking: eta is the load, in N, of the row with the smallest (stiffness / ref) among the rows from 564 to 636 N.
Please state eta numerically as 574.0 N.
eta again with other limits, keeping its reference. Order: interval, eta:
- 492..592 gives 546.0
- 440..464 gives 462.0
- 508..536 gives 534.0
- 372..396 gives 394.0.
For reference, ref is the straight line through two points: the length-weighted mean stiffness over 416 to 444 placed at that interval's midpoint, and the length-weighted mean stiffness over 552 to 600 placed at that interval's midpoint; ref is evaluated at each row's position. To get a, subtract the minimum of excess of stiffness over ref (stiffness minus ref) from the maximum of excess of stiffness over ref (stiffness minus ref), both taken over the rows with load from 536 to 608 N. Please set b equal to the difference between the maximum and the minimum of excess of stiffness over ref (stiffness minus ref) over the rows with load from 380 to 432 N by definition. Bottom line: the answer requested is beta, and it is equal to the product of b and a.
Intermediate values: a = 0.770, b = 0.7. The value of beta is 0.577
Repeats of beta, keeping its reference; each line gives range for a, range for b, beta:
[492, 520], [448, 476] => 0.007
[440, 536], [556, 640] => 0.062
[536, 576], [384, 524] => 0.688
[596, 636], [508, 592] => 0.060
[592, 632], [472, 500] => 0.012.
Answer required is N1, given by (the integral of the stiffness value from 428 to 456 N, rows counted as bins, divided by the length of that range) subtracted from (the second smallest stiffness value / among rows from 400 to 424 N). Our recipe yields -0.19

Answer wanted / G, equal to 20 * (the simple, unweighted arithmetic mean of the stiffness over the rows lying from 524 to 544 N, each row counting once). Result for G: 27.5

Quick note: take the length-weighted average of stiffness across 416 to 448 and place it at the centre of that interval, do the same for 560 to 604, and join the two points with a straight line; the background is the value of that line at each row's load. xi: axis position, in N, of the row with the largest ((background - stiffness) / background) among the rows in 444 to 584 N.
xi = 546.0 N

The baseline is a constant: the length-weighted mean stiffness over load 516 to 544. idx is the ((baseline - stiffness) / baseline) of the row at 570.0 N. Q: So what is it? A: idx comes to -0.08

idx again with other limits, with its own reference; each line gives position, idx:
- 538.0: 0.12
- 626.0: -0.05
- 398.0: 0.33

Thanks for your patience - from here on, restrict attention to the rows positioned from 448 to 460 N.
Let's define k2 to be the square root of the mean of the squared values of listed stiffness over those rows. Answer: 1.57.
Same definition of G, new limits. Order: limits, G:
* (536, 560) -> 22.7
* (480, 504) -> 31.3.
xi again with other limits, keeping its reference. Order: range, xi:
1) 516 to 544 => 542.0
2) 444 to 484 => 470.0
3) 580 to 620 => 618.0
